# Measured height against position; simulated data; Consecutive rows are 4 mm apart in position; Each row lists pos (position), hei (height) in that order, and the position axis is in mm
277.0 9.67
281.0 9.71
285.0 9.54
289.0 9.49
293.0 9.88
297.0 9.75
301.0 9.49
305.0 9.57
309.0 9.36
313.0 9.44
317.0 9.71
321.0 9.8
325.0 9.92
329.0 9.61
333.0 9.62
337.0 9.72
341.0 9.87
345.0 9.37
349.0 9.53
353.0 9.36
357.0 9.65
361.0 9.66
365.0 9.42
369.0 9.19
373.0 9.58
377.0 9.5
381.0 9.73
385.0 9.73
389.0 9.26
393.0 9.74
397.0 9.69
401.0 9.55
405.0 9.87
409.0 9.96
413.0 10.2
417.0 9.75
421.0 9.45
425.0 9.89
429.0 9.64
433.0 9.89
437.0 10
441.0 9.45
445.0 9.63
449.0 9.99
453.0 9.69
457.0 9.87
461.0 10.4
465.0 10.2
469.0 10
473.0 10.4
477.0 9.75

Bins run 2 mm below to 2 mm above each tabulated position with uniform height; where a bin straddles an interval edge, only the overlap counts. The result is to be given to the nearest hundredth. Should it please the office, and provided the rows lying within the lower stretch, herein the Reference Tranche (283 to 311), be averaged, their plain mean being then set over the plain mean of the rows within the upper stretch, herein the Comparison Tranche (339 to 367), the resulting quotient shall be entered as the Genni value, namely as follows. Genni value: 1.00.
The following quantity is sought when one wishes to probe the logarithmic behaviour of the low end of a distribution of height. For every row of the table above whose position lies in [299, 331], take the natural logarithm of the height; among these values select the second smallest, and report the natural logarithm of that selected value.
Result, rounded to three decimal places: 0.809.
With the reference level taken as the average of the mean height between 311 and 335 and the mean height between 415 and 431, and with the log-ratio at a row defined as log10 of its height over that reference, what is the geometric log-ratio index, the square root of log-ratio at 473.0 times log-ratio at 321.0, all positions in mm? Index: 0.0127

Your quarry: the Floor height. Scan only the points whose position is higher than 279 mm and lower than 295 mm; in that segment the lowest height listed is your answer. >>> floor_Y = 9.49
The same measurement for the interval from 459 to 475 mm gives 10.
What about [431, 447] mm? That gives 9.45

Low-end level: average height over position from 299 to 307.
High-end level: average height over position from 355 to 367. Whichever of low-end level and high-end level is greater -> 9.58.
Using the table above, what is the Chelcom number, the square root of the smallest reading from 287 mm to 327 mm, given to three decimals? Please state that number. 3.059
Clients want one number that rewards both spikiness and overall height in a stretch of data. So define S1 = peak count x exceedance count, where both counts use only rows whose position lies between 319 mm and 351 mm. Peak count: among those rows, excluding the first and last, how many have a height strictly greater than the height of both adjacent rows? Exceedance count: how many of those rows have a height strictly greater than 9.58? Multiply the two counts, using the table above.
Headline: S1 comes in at 12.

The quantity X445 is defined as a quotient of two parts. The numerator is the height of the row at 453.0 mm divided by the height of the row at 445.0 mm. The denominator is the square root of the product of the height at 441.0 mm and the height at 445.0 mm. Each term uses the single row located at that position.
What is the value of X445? 0.105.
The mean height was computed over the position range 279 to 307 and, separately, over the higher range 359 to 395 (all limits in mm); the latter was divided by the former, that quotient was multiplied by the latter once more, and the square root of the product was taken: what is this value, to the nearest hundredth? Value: 3.07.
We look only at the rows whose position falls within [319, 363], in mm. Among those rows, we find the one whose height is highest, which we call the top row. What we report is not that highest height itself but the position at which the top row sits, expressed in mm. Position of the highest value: 325.0 mm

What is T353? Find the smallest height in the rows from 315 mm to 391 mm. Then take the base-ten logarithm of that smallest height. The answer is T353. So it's 0.963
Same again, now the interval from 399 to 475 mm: 0.975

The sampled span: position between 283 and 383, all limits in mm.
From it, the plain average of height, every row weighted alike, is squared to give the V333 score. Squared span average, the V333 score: 92.0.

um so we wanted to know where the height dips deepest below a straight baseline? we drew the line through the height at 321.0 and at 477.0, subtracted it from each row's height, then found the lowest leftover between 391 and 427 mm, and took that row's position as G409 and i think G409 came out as 421.0 mm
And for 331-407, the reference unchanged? 369.0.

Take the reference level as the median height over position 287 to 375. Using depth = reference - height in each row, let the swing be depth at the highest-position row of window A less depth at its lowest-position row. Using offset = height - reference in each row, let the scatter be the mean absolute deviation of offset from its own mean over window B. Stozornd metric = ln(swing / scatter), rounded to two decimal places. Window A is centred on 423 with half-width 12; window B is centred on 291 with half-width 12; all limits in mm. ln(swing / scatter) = 0.82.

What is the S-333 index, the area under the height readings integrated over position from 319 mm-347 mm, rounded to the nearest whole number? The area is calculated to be 272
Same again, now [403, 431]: 275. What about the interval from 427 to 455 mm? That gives 273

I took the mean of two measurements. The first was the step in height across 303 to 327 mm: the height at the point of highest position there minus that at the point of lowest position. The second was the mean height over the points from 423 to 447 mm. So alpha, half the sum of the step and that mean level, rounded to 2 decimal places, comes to 5.05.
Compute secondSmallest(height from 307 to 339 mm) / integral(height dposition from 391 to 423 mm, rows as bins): 0.0302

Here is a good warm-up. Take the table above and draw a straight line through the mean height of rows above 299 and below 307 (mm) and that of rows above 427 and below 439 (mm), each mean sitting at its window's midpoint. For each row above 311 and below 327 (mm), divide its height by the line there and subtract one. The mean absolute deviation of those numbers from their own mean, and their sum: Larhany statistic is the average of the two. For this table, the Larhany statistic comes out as 0.04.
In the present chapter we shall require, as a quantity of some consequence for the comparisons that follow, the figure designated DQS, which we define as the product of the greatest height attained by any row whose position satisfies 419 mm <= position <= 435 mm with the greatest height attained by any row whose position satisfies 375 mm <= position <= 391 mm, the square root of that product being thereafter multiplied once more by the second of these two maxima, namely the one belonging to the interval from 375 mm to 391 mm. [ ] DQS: 95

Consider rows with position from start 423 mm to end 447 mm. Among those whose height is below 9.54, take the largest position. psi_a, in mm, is 441.0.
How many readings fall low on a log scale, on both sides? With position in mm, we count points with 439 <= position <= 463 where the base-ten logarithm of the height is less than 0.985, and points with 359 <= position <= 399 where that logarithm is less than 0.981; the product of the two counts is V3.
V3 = 8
